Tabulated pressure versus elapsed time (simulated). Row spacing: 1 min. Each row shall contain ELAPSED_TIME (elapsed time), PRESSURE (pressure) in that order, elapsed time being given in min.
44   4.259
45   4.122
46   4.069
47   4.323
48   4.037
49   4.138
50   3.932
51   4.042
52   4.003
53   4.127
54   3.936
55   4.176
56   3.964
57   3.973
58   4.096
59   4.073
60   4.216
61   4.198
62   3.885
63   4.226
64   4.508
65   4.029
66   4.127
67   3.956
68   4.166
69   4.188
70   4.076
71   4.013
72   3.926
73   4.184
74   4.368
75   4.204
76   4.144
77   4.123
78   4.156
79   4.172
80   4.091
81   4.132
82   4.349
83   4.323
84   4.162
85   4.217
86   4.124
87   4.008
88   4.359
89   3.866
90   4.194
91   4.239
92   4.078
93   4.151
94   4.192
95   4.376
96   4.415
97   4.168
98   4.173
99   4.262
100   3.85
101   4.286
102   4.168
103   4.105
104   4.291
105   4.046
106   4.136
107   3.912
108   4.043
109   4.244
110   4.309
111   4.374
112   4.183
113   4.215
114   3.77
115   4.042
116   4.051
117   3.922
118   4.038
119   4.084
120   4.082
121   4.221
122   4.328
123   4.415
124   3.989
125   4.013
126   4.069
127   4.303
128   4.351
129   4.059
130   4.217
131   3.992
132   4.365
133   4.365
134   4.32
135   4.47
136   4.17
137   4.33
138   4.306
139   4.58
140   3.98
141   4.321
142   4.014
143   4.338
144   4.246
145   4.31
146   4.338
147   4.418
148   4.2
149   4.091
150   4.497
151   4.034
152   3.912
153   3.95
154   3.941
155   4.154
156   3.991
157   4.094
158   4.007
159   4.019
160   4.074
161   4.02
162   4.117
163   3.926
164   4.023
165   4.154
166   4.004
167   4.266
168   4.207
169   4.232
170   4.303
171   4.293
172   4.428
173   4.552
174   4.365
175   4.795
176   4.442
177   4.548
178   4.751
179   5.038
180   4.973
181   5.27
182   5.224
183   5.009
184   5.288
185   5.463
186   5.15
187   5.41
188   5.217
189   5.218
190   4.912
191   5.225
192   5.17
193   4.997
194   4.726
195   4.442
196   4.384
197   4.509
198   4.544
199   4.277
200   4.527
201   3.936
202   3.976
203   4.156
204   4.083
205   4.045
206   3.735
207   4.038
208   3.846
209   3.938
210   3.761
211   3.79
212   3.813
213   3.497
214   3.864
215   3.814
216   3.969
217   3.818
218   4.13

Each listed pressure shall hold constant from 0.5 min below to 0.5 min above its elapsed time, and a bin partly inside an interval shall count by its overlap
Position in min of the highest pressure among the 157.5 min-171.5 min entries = 170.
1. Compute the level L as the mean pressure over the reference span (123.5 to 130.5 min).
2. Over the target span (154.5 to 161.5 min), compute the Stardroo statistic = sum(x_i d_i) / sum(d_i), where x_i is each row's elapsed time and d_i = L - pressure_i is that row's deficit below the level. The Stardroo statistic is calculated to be 158.5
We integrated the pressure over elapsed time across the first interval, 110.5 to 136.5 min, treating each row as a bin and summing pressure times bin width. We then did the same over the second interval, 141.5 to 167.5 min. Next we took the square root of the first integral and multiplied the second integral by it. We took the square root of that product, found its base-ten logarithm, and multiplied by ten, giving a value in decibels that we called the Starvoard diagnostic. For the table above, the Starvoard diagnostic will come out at 15.2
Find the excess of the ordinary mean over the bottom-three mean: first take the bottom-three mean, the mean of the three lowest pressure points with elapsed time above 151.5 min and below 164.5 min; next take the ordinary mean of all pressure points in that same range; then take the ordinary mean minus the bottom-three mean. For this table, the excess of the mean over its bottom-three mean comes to 0.09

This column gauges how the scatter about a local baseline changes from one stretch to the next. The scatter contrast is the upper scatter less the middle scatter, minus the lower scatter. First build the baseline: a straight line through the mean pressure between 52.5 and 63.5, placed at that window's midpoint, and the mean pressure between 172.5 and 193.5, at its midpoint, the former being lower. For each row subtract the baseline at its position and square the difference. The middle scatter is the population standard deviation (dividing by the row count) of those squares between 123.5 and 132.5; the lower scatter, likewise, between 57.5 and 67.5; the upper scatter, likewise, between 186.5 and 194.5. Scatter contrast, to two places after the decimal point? -0.11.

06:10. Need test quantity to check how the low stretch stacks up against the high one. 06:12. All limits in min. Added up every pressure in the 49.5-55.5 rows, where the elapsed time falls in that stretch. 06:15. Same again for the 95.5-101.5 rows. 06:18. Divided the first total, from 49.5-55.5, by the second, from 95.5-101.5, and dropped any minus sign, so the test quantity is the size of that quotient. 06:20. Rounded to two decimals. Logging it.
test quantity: 0.96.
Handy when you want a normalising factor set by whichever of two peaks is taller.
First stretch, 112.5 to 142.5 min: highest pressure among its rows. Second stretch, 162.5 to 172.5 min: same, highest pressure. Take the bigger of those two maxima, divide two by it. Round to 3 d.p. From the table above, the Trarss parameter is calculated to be 0.437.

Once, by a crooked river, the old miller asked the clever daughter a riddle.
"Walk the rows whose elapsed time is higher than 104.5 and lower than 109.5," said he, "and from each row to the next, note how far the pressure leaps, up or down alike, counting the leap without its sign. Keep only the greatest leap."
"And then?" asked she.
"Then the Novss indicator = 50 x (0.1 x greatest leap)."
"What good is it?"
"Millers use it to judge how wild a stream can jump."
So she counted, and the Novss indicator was 1.12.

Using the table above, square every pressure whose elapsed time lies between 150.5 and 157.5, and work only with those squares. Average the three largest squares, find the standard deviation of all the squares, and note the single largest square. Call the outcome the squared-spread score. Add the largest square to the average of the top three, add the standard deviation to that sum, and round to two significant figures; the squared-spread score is 35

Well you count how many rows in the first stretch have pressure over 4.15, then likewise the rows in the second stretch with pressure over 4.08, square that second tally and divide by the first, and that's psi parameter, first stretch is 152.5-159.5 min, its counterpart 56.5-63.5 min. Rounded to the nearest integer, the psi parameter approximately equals 16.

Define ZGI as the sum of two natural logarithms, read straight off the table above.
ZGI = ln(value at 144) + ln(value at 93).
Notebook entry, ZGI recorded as 2.87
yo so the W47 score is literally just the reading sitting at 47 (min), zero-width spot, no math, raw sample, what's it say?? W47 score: 4.323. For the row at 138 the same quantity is 4.306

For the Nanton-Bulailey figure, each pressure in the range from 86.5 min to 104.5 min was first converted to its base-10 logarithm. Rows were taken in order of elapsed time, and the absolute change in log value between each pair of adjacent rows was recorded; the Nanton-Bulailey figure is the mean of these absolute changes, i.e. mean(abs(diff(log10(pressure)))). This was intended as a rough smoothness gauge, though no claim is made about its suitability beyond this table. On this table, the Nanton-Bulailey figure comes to 0.0202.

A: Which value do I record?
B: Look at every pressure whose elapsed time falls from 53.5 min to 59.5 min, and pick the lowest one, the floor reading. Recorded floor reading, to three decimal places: 3.936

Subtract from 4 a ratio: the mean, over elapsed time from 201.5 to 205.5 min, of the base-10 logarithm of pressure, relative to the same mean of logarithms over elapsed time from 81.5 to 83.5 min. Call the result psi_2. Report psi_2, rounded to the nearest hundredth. 3.04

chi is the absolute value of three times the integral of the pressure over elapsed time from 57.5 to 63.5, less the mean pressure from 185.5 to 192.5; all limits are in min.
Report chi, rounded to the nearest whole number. 69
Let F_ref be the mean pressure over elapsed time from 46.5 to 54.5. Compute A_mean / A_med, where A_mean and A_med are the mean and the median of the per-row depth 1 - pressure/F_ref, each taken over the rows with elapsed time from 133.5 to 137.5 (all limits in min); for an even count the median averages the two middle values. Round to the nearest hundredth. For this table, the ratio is 0.99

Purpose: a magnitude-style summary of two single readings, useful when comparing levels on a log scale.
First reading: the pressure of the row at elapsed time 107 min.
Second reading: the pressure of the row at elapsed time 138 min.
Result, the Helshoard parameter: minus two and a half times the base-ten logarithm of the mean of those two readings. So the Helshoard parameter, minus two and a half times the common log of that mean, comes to -1.53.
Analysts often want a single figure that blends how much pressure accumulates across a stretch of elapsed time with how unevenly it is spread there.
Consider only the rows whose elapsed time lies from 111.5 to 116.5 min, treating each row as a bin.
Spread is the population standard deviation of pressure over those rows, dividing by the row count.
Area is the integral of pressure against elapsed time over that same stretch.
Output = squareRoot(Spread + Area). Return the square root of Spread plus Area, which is 4.52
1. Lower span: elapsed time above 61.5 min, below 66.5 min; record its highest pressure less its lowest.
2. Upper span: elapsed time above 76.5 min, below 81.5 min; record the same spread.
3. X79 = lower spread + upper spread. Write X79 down 0.70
